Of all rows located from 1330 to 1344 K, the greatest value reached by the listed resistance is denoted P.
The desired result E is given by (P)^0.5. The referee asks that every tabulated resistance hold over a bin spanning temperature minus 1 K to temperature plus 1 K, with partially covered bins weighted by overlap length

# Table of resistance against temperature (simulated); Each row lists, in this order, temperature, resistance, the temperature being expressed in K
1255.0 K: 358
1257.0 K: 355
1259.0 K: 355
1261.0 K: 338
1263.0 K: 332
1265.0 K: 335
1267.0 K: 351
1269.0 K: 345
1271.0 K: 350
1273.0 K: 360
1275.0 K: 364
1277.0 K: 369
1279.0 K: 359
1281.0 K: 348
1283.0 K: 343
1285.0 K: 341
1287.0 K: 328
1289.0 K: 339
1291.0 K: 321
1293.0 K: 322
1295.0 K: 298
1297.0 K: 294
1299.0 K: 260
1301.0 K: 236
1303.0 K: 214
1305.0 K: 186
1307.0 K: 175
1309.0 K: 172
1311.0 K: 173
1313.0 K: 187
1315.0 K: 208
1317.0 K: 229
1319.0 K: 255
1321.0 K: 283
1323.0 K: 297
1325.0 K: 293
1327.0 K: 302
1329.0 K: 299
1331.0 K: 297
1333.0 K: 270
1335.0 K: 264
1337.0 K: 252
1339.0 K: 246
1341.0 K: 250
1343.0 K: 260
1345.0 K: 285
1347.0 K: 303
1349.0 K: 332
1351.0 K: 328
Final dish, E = 17.2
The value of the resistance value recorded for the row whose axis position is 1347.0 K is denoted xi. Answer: 303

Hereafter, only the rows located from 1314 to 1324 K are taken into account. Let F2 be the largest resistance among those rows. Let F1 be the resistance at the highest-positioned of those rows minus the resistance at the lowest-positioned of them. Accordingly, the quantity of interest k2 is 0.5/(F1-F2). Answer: -0.0024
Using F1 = 89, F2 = 297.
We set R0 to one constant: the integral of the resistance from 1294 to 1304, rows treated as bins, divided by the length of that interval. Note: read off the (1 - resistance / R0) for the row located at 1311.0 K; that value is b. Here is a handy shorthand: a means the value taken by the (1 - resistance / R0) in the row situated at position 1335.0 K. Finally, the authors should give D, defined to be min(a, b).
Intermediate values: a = -0.01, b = 0.34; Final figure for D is -0.01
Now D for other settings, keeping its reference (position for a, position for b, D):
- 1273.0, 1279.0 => -0.38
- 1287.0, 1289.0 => -0.30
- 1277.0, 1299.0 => -0.42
